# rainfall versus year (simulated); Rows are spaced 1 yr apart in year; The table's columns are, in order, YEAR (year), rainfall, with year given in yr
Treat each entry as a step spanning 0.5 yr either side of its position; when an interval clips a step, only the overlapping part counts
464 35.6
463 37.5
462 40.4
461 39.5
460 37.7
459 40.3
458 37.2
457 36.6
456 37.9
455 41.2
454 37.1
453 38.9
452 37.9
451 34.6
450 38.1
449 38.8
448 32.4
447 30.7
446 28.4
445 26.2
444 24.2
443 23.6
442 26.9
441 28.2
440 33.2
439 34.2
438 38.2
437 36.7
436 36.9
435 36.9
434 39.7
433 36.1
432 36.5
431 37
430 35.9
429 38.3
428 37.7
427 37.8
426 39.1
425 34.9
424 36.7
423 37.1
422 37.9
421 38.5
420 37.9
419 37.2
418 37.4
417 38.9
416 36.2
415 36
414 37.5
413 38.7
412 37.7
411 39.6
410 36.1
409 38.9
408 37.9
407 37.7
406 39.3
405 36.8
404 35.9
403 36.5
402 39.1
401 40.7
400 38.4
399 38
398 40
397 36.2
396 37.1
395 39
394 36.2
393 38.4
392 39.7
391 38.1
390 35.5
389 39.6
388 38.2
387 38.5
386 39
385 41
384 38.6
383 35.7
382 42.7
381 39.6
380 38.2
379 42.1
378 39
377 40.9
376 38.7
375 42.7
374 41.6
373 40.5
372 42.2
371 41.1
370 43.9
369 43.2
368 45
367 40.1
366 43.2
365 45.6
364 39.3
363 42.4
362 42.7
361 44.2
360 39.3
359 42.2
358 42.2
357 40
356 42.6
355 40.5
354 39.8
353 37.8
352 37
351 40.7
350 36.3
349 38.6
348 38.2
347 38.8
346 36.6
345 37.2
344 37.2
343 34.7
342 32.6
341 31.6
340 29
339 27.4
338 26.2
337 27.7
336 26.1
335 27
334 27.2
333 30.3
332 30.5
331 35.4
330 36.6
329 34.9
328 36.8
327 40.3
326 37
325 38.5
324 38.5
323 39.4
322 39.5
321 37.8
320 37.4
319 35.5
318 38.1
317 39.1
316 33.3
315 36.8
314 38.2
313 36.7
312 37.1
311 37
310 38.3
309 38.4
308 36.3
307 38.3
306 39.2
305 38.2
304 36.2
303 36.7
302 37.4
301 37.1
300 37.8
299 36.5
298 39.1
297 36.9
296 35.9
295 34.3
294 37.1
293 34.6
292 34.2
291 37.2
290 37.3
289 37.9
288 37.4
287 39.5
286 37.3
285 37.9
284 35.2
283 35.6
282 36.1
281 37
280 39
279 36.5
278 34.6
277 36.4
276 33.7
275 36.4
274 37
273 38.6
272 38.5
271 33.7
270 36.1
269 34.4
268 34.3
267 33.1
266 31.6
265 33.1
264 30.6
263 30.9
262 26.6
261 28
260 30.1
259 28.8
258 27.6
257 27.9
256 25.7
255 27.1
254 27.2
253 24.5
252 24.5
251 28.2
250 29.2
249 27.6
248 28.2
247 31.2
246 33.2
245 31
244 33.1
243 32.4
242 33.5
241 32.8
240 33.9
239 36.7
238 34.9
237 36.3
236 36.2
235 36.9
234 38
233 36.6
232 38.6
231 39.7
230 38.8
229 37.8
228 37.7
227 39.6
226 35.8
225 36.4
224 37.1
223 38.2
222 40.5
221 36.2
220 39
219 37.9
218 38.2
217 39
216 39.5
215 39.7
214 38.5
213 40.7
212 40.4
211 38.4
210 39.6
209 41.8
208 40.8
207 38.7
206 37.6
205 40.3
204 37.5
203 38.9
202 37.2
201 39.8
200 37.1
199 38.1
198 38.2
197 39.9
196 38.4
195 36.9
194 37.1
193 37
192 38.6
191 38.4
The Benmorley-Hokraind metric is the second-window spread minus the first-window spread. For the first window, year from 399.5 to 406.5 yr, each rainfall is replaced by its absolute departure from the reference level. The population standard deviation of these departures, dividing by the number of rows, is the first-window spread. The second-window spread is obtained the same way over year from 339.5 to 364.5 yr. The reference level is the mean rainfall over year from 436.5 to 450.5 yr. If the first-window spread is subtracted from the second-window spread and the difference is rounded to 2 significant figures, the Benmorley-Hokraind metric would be 1.6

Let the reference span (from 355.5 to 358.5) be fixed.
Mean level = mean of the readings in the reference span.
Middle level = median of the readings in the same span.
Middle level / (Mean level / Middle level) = 42.8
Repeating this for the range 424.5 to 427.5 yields 38.3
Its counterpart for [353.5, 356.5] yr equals 40.0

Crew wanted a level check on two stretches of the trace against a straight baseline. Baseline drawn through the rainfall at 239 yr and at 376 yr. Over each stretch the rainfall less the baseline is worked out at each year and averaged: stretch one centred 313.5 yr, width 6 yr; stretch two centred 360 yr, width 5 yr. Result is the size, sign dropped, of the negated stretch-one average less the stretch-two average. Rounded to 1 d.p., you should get 2.4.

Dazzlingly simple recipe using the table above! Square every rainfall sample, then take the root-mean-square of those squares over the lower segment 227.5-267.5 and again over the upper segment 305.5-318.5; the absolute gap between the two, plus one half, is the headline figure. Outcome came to 331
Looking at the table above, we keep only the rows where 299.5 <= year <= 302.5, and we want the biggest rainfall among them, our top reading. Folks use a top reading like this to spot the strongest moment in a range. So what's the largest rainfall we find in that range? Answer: 37.8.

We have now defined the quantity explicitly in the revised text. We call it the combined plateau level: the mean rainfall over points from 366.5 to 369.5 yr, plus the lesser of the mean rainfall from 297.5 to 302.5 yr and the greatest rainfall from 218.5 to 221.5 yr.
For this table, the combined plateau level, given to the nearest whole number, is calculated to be 80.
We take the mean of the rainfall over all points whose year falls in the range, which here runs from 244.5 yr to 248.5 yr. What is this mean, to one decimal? 30.9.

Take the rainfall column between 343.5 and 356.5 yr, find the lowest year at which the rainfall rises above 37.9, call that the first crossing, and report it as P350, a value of 347 yr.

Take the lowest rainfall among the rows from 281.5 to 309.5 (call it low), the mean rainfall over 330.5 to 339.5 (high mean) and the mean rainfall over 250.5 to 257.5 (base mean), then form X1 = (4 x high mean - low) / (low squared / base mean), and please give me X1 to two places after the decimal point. 1.82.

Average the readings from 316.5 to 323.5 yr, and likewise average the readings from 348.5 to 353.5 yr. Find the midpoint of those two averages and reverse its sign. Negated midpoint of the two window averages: -38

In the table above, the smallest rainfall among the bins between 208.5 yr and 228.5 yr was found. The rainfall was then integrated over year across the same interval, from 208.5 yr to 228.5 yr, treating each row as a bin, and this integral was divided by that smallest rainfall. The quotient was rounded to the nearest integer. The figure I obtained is 22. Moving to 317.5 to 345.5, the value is 36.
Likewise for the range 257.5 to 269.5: 14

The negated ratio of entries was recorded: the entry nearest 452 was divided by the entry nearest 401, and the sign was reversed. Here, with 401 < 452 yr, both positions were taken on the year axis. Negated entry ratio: -0.93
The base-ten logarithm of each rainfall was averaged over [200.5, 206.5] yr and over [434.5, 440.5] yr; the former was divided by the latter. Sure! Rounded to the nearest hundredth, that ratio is 1.02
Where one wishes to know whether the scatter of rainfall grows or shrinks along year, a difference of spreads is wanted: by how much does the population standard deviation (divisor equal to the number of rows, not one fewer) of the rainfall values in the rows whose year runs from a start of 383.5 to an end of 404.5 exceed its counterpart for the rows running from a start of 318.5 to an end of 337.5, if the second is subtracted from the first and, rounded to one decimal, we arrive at -3.1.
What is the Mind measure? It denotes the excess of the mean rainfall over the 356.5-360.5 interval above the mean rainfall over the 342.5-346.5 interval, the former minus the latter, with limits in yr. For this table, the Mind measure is 4.5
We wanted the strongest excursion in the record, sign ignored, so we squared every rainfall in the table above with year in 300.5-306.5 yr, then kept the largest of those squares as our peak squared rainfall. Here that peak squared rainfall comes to 1537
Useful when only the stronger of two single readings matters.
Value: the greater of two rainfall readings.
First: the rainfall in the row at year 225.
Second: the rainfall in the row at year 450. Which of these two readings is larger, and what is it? 38.1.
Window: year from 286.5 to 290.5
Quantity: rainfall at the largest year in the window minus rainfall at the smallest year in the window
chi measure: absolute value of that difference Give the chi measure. 2.2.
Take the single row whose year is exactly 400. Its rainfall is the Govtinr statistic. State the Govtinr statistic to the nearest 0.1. 38.4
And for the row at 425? 34.9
